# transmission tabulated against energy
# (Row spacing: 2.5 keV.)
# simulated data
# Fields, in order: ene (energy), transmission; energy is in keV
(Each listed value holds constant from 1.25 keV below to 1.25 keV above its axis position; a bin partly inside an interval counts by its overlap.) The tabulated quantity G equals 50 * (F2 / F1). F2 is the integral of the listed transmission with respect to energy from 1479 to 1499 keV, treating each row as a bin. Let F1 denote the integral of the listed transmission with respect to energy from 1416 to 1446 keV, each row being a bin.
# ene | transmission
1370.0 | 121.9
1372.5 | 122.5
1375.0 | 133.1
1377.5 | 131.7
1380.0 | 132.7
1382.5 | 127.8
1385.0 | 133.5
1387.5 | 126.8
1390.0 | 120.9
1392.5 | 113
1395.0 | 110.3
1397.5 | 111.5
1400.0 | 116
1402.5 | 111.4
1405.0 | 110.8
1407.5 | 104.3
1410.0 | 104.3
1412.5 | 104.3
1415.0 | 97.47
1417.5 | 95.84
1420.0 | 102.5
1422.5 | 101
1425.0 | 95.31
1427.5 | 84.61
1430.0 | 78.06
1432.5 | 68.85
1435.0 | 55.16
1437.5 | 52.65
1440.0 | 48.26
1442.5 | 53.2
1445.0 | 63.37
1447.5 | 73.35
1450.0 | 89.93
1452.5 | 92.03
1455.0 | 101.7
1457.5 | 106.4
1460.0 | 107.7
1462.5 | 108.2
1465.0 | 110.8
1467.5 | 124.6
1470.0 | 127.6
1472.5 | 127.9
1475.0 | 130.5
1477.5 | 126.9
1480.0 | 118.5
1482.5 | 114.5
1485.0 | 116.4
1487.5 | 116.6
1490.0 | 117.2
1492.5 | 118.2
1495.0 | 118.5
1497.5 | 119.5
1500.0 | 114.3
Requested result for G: 52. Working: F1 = 2256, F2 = 2347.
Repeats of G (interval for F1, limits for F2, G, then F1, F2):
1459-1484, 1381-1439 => 98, 2995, 5861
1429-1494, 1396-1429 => 27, 6382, 3395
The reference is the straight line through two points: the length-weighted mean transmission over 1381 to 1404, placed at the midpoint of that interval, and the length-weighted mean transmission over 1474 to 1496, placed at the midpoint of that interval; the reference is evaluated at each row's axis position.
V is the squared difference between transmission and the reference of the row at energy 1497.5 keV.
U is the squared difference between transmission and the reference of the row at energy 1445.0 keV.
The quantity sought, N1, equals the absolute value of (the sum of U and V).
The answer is 3136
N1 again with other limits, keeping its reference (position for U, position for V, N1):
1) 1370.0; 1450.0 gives 877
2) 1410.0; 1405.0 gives 291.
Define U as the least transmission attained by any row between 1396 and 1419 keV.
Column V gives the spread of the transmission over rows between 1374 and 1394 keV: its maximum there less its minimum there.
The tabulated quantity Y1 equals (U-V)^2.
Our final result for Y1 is 5676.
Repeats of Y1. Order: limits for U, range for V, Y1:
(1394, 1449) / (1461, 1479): 674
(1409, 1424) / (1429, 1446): 4361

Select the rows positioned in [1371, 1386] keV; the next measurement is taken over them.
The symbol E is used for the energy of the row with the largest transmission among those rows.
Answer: 1385.0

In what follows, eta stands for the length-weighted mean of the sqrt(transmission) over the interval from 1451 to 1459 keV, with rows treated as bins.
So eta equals 10.0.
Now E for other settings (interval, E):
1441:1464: 1462.5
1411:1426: 1412.5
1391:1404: 1400.0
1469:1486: 1475.0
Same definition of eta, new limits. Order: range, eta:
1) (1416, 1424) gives 10.0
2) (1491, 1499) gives 10.9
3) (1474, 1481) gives 11.2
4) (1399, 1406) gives 10.6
